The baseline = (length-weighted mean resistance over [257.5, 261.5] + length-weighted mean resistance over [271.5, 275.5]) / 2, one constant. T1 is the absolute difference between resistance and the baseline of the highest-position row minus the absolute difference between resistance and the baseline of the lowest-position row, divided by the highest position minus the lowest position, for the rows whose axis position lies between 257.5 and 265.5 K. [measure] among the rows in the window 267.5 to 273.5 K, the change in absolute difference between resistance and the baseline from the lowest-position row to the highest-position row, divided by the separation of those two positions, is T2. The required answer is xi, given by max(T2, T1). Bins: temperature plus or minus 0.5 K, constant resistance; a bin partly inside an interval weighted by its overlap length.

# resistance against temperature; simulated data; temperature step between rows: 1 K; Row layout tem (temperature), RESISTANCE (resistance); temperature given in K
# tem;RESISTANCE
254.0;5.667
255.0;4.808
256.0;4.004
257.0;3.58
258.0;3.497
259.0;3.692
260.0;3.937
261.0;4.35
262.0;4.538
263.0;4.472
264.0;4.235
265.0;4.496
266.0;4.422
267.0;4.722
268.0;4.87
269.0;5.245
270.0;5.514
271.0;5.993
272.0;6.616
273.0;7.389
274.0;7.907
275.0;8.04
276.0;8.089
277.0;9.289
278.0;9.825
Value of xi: 0.18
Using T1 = -0.14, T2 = 0.18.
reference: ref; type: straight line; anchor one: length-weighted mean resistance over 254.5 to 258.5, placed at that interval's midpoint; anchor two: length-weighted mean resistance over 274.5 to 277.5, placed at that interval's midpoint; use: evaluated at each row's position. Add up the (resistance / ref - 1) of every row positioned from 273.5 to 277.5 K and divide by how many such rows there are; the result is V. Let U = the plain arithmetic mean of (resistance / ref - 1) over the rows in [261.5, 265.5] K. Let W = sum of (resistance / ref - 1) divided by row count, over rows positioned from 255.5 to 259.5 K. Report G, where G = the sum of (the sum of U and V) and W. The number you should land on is -0.32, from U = -0.20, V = 0.00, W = -0.116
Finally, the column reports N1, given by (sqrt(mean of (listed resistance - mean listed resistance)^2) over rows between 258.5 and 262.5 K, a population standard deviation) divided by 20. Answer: 0.017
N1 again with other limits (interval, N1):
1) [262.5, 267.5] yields 0.008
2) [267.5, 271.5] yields 0.020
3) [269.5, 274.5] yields 0.044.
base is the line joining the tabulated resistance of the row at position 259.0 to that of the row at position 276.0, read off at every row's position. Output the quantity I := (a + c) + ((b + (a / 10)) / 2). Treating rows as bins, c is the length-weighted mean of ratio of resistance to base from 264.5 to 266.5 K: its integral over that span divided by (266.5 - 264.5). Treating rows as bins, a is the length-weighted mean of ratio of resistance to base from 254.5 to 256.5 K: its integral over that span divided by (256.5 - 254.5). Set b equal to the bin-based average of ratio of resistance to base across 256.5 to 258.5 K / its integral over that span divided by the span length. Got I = 3.0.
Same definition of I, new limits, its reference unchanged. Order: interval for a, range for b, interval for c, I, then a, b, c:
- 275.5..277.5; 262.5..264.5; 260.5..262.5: 2.6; 1.06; 0.90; 1.025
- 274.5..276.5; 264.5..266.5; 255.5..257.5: 2.7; 1.01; 0.83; 1.250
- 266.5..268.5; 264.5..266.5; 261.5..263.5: 2.3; 0.81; 0.83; 0.981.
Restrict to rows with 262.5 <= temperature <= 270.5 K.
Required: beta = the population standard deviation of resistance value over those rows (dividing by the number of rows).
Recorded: 0.41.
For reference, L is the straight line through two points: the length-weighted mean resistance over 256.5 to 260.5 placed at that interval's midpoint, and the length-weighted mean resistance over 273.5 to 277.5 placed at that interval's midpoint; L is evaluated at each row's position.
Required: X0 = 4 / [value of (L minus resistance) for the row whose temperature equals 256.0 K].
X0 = -4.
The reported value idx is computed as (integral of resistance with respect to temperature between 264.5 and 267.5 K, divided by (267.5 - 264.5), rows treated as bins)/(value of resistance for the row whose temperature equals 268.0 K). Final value 0.9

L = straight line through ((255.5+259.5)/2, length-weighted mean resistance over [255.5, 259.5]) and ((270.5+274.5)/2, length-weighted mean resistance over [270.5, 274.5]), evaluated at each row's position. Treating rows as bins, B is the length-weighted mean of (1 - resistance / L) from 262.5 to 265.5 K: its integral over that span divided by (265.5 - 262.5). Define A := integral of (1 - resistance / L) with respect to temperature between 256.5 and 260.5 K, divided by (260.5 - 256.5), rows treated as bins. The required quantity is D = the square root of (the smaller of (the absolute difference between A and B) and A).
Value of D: 0.24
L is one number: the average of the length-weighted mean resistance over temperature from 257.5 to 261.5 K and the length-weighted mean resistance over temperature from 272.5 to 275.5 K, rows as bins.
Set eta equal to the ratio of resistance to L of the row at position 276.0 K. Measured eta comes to 1.39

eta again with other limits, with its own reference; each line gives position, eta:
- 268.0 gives 0.84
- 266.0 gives 0.76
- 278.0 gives 1.69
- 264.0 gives 0.73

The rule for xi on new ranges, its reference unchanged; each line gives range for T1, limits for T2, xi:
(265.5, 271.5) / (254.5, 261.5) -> 0.08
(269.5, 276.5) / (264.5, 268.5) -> 0.37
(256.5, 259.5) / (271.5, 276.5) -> 0.37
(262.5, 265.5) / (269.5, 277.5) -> 0.49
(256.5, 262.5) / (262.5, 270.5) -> -0.15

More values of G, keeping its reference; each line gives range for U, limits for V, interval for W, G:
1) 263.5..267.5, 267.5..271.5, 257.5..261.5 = -0.66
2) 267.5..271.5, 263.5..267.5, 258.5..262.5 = -0.64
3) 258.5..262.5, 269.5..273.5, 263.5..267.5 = -0.56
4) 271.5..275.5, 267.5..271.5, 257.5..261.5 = -0.45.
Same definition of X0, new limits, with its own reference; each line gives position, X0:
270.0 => 3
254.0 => -1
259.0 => 33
